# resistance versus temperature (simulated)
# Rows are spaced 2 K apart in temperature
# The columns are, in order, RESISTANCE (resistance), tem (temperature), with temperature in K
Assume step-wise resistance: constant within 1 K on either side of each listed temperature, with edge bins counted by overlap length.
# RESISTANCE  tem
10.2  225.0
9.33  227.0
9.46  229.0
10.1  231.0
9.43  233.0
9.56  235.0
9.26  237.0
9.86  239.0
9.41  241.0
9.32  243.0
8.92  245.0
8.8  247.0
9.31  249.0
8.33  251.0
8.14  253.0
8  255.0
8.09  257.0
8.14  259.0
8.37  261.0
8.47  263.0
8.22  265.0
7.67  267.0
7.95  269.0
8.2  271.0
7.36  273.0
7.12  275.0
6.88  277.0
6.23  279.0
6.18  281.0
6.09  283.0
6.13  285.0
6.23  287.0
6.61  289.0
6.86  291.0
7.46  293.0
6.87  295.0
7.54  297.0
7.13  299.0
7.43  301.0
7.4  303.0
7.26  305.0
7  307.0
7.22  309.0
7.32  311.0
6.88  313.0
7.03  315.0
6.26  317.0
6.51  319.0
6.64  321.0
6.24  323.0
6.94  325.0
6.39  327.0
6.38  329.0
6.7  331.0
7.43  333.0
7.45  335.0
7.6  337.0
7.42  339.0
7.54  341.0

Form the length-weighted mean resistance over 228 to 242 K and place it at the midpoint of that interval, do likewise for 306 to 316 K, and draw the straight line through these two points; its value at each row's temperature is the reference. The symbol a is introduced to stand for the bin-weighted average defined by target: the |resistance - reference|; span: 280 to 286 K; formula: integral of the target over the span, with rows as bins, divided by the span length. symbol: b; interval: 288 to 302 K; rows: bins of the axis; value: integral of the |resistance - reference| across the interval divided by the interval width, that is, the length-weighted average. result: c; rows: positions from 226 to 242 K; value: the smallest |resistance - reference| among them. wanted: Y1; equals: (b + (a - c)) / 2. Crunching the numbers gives 1.17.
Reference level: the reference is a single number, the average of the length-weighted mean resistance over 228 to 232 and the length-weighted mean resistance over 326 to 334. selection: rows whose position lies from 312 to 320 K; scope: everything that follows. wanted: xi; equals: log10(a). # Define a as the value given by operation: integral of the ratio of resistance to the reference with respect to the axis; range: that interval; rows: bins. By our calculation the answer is 0.81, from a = 6.5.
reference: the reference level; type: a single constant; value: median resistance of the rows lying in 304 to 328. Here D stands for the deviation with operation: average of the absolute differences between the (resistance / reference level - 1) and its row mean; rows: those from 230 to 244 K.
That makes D 0.034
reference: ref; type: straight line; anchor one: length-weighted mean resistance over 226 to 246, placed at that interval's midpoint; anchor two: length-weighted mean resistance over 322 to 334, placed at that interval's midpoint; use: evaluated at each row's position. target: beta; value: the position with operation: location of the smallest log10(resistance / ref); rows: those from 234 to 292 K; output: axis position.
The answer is 283.0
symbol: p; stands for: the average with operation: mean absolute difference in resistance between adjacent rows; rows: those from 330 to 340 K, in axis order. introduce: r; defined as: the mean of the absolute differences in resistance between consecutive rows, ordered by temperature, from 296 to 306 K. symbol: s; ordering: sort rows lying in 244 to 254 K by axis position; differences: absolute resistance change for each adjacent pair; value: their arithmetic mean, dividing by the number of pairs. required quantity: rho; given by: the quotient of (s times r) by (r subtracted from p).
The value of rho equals 2.0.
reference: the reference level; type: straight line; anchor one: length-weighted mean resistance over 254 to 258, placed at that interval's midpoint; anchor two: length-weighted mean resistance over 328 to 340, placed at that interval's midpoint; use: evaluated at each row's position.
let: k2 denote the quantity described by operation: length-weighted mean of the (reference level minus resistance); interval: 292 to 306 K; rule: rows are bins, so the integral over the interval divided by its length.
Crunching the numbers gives 0.3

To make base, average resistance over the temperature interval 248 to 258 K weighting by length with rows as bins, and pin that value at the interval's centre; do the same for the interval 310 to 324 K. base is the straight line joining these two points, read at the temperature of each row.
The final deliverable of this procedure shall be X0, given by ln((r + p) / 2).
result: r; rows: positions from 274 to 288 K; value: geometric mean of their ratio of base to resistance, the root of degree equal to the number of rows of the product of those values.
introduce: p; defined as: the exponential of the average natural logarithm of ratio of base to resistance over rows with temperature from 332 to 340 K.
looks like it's 0.01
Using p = 0.83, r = 1.19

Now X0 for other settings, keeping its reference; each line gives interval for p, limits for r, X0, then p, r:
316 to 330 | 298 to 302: 0.00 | 1.01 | 0.98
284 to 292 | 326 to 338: 0.03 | 1.16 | 0.90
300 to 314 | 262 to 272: -0.02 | 0.96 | 0.99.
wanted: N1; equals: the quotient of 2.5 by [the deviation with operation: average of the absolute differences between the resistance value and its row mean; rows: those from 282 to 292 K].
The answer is 8.9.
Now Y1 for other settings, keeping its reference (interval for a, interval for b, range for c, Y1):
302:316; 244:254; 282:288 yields -0.52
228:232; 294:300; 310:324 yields 0.33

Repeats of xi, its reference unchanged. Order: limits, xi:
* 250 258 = 0.90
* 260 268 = 0.90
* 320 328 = 0.80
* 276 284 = 0.79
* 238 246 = 0.96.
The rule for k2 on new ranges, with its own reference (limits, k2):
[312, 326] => 0.7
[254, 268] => -0.1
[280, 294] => 1.2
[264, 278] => 0.2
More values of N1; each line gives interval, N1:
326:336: 5.5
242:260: 5.3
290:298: 7.9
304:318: 10.3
